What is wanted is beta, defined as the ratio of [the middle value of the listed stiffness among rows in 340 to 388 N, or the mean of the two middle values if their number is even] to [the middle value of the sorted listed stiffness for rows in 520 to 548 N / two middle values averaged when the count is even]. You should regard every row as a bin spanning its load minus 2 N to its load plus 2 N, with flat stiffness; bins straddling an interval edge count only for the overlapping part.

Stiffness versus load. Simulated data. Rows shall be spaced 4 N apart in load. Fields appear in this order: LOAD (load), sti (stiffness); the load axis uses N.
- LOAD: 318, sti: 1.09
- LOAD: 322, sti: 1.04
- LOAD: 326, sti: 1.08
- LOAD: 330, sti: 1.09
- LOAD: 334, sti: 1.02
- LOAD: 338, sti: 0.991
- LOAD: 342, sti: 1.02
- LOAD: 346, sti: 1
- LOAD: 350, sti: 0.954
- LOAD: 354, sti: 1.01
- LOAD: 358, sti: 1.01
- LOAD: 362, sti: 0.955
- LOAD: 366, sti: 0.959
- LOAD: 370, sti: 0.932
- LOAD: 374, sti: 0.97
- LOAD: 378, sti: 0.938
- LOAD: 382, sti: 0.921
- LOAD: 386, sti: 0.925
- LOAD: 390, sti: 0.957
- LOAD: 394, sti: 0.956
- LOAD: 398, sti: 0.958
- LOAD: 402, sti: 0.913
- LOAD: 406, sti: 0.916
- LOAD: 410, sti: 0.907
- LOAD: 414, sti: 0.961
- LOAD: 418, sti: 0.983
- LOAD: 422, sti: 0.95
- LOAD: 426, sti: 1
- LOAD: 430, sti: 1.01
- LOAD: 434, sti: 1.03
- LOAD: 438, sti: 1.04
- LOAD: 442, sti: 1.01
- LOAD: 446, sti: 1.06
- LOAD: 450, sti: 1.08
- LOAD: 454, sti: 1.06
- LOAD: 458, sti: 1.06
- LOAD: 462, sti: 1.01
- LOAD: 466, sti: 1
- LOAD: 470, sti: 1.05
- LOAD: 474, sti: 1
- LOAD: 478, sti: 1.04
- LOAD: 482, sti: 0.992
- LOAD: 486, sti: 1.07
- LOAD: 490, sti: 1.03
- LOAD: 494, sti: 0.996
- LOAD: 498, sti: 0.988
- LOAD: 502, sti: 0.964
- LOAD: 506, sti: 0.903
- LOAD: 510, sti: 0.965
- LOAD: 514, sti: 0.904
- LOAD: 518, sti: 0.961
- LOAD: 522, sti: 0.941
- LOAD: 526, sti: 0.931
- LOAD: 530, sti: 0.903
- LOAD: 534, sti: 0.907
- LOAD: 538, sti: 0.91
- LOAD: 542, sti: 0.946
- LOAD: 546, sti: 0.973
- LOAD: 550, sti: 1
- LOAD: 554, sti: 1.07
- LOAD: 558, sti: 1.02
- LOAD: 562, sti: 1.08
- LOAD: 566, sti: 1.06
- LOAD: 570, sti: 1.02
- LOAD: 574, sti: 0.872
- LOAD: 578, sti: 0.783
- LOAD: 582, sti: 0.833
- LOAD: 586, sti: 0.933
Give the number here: 1.03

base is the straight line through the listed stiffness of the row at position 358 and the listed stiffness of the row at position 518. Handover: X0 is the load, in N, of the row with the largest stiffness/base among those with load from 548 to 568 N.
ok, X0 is 562 N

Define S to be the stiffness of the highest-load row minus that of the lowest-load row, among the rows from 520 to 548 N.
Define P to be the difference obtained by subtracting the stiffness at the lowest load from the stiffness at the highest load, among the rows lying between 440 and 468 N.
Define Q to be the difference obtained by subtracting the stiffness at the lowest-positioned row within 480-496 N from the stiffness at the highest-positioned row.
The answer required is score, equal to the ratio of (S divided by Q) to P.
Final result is -800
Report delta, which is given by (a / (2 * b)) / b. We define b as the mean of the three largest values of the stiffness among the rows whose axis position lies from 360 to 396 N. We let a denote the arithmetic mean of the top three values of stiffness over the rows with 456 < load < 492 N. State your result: 0.57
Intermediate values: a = 1.06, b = 0.96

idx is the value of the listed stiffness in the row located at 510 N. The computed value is 0.965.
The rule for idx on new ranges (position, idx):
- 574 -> 0.872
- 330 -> 1.09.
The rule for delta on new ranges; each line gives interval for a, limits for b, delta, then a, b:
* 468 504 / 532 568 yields 0.46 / 1.05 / 1.07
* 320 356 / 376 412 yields 0.58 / 1.07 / 0.96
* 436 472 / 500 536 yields 0.57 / 1.07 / 0.96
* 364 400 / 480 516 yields 0.45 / 0.96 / 1.03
